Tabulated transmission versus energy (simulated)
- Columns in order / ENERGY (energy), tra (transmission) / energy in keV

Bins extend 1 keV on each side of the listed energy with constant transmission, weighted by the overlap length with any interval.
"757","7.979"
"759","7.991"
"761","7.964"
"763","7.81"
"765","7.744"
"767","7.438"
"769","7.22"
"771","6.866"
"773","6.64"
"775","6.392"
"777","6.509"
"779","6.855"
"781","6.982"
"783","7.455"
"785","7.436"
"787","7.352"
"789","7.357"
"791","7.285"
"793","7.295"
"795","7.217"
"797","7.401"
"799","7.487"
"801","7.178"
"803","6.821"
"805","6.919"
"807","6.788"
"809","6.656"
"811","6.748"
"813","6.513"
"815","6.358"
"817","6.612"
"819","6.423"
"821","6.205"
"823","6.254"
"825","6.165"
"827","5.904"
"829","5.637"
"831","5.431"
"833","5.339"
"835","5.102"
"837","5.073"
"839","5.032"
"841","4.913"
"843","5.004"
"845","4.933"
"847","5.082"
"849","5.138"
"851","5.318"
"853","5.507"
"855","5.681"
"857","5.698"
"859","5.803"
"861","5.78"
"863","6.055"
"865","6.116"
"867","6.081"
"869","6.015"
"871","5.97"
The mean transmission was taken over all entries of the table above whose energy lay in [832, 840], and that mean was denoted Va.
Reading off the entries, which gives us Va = 5.1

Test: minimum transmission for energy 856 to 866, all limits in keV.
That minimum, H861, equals 5.698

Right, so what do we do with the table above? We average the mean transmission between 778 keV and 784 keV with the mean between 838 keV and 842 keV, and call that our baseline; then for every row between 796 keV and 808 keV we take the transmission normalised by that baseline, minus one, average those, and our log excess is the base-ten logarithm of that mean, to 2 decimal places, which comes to -0.75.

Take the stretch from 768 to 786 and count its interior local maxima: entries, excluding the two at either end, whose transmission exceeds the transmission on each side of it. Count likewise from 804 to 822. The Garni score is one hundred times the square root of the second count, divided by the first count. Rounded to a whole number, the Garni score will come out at 141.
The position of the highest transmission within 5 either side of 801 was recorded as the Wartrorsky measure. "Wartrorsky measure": 799 keV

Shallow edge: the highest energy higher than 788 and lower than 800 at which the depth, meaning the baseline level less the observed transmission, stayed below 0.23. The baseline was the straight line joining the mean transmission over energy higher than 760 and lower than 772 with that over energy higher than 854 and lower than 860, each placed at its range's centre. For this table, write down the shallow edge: 799 keV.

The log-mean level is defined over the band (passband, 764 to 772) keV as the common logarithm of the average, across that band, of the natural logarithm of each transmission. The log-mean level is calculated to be 0.30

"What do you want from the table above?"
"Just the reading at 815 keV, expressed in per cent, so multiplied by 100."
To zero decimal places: 636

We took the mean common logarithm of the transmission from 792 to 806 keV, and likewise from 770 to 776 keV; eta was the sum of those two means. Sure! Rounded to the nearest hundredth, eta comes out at 1.68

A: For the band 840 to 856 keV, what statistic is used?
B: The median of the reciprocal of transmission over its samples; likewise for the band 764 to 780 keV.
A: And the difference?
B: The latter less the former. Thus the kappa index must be -0.050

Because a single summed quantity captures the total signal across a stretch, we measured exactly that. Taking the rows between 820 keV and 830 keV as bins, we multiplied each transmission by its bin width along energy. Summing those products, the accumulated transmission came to 60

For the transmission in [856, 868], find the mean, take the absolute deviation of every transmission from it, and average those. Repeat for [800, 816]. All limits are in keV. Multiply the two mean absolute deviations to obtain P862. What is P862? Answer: 0.029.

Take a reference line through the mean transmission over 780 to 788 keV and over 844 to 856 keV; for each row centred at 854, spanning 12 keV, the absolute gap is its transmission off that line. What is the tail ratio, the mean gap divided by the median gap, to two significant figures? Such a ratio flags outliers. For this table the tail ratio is 0.97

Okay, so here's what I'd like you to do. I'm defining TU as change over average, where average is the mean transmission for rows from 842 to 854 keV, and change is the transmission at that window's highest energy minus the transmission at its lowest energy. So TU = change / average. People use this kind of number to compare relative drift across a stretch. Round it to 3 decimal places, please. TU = 0.097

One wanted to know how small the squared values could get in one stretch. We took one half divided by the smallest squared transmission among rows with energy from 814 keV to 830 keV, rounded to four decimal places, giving 0.0157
